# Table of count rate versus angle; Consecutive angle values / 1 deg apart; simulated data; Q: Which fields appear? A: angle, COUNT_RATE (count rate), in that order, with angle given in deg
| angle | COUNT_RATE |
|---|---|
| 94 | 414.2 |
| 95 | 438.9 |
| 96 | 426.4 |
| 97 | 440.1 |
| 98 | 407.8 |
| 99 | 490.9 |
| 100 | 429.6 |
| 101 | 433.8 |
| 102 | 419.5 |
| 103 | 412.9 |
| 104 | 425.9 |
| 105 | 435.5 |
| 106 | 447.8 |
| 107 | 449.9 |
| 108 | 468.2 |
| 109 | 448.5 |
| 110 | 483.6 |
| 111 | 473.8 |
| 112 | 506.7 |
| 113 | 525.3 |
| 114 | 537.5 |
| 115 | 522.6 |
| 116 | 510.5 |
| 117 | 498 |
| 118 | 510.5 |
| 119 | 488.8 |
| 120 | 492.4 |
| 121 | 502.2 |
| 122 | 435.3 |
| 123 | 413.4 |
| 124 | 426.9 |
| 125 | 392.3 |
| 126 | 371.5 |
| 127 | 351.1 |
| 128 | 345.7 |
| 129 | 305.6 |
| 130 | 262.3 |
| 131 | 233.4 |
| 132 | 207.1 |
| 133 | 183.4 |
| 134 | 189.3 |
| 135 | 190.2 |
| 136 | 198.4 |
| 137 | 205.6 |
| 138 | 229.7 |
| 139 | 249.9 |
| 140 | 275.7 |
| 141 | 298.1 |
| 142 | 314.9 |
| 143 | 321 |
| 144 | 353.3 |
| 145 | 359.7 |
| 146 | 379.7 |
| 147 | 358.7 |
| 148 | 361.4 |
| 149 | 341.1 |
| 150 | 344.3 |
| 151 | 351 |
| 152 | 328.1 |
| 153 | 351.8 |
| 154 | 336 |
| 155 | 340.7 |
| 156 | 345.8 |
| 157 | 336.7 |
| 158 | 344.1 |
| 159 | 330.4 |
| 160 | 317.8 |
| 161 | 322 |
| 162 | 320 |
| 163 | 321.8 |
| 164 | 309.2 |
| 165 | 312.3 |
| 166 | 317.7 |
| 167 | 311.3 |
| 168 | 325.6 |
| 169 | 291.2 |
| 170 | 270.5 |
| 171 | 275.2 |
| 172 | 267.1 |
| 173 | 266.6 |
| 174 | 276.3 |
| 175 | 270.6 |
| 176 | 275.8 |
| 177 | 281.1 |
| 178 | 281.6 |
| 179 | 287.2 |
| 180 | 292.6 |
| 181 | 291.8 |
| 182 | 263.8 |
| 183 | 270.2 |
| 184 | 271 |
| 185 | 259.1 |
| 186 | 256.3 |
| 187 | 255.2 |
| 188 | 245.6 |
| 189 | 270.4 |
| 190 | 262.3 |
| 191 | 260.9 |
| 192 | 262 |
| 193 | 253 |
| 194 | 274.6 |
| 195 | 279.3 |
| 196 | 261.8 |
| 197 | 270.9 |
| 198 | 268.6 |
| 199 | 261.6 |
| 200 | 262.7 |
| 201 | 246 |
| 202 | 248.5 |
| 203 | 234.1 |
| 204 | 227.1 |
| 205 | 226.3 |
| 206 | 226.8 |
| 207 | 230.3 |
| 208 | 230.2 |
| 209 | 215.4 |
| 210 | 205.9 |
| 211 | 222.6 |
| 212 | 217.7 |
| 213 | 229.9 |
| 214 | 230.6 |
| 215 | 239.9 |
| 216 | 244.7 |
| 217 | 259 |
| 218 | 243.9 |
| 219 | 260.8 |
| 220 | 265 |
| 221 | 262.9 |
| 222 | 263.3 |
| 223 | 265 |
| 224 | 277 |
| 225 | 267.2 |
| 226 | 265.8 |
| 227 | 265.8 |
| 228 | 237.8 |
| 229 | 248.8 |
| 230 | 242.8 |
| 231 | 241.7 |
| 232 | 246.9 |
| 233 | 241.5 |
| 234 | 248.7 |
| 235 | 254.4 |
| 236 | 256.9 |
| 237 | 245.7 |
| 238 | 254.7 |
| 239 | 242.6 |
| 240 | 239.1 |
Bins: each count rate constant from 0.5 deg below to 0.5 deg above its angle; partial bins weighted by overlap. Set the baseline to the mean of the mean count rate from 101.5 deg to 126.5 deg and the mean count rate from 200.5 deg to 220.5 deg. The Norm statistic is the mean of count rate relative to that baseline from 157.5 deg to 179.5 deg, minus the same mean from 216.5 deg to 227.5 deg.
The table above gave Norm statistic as 36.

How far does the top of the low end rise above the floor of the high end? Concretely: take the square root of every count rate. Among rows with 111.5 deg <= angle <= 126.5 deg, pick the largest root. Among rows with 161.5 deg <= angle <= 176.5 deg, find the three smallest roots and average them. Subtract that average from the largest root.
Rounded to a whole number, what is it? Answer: 7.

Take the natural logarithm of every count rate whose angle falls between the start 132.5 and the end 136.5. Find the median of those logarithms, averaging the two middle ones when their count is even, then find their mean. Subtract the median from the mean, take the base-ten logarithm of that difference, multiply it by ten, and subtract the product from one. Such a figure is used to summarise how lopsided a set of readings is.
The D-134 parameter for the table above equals 26.8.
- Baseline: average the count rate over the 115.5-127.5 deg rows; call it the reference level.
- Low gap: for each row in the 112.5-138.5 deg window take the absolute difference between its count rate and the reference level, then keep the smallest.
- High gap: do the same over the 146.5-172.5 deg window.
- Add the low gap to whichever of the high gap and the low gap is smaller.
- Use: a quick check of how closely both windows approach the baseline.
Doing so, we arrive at 28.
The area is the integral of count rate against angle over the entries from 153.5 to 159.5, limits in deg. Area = 2034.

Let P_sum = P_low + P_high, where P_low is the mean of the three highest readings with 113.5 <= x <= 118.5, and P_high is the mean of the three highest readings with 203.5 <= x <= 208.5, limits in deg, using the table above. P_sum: 753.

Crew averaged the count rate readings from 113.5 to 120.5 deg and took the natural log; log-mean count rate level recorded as 6.23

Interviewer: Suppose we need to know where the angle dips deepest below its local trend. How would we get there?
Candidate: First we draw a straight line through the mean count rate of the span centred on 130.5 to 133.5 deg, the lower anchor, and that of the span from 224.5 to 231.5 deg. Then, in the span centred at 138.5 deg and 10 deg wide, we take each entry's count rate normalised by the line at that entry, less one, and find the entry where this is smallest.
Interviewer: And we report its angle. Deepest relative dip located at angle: 134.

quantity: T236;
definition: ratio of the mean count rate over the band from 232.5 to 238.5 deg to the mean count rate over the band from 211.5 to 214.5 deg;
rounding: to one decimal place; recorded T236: 1.1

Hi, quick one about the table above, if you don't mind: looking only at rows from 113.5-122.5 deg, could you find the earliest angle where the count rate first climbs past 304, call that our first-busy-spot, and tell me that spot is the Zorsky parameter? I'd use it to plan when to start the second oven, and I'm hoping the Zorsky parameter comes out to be 114 deg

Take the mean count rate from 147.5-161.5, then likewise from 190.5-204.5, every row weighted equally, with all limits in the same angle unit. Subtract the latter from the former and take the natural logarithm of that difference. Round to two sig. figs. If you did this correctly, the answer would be 4.4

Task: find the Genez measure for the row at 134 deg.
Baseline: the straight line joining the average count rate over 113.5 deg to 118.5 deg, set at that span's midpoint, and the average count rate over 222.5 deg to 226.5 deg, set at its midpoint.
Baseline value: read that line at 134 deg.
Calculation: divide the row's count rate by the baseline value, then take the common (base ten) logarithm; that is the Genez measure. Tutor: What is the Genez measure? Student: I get -0.40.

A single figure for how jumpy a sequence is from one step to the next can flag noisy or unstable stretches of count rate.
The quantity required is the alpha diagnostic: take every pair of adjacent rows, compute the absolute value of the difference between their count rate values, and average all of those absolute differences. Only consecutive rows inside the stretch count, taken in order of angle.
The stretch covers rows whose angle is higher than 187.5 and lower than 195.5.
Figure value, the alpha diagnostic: 10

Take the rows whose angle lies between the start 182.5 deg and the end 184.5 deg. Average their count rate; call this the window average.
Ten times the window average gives 2706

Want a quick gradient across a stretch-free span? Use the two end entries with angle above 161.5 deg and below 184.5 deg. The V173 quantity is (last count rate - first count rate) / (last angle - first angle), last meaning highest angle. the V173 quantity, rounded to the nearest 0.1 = -2.2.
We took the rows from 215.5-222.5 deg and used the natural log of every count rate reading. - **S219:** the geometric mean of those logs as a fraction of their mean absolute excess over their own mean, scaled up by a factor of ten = 1923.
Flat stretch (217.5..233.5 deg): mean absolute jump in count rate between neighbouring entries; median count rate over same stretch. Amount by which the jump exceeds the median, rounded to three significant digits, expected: -255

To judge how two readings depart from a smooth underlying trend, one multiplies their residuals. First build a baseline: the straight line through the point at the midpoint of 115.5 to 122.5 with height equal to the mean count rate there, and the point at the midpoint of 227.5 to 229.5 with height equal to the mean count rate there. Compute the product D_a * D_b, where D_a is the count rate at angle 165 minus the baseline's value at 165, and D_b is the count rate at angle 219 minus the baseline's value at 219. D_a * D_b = 299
